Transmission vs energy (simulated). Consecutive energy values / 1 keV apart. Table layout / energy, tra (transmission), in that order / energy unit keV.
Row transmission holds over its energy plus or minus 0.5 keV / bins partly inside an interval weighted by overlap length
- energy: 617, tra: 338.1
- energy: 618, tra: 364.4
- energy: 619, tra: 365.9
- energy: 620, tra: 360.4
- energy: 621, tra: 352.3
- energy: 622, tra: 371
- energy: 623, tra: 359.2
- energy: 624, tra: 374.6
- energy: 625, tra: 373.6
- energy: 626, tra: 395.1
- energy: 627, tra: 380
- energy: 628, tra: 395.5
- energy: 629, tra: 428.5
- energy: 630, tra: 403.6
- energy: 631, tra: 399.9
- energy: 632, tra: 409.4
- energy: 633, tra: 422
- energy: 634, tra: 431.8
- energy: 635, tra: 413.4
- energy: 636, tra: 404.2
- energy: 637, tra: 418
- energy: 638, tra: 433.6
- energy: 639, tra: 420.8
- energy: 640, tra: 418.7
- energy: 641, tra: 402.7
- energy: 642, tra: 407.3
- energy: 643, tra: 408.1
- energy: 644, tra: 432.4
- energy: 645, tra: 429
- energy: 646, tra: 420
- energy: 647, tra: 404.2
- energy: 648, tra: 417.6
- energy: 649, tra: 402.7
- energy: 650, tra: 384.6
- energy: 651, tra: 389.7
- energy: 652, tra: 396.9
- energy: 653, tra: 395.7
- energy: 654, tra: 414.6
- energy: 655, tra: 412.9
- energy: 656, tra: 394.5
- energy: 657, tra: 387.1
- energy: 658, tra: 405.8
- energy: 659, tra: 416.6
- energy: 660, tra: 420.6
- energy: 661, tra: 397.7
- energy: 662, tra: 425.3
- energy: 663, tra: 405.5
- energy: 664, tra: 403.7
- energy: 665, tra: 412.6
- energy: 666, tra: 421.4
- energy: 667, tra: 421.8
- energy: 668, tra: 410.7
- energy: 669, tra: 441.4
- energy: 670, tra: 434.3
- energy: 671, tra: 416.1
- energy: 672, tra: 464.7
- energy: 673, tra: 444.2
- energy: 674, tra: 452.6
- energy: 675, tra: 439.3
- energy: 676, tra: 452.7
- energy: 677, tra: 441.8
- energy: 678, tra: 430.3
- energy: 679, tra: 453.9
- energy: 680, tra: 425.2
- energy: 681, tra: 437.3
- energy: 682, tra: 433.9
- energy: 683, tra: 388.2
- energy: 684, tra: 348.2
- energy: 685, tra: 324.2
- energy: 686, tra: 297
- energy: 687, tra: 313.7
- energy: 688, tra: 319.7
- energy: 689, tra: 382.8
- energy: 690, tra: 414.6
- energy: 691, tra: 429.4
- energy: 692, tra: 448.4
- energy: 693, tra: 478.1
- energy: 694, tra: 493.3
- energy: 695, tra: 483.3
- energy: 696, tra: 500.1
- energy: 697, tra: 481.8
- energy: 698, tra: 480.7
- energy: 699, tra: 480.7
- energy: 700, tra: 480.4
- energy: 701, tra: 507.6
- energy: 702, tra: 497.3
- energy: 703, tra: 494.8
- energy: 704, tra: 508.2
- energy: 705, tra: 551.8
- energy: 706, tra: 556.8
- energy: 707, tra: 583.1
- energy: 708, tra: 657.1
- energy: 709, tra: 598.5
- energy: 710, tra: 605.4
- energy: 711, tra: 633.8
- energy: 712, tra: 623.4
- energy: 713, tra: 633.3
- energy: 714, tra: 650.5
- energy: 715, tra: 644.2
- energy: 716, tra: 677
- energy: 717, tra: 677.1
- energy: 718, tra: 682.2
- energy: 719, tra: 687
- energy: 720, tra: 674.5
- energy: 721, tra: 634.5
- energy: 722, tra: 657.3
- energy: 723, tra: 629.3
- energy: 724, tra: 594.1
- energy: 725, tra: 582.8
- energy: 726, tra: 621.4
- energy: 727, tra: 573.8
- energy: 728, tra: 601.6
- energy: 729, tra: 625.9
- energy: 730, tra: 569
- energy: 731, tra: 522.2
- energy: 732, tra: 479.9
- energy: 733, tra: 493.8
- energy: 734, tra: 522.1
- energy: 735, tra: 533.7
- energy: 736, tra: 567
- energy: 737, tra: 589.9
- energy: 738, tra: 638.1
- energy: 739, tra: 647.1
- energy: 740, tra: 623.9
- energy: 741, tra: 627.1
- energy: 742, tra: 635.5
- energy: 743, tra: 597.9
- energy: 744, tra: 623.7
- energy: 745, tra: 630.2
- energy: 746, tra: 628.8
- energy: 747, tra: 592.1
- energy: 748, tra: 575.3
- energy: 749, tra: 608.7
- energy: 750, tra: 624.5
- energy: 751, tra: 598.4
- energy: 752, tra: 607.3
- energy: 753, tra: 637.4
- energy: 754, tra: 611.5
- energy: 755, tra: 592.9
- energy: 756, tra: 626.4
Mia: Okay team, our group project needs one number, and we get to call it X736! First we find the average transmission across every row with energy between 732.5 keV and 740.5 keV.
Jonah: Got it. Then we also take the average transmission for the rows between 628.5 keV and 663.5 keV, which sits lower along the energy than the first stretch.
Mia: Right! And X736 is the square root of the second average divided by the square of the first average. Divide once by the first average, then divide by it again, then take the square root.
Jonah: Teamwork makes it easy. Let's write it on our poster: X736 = 0.035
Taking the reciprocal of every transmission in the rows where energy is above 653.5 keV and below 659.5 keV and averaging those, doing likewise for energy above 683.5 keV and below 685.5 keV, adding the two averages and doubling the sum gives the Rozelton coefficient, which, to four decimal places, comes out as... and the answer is 0.0109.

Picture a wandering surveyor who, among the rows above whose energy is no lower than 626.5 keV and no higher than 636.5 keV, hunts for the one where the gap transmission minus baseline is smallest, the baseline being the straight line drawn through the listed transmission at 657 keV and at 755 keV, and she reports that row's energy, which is 627 keV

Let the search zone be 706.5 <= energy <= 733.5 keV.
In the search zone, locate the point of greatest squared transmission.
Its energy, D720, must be 719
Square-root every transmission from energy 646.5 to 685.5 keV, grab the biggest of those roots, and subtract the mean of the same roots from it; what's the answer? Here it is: 1.2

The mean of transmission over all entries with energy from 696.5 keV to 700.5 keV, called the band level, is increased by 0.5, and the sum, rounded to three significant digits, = 481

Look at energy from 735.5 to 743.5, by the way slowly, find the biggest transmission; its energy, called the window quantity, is 739 keV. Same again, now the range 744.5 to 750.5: 745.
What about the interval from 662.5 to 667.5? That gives 667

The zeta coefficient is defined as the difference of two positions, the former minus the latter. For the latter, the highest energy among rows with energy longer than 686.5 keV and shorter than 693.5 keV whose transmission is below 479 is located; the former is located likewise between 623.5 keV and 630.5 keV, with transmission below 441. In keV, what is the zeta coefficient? -63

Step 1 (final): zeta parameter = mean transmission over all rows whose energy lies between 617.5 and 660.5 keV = 401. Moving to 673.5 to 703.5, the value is 434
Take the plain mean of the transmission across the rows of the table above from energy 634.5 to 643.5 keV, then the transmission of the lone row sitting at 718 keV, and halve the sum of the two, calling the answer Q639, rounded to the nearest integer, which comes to 548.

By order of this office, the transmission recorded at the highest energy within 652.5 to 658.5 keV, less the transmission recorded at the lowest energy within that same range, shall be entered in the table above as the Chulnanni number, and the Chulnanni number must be 10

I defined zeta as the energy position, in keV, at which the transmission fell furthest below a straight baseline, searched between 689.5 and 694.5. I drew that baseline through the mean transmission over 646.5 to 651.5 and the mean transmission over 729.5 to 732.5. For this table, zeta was 690 keV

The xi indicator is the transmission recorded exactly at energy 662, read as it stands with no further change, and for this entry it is 425.3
